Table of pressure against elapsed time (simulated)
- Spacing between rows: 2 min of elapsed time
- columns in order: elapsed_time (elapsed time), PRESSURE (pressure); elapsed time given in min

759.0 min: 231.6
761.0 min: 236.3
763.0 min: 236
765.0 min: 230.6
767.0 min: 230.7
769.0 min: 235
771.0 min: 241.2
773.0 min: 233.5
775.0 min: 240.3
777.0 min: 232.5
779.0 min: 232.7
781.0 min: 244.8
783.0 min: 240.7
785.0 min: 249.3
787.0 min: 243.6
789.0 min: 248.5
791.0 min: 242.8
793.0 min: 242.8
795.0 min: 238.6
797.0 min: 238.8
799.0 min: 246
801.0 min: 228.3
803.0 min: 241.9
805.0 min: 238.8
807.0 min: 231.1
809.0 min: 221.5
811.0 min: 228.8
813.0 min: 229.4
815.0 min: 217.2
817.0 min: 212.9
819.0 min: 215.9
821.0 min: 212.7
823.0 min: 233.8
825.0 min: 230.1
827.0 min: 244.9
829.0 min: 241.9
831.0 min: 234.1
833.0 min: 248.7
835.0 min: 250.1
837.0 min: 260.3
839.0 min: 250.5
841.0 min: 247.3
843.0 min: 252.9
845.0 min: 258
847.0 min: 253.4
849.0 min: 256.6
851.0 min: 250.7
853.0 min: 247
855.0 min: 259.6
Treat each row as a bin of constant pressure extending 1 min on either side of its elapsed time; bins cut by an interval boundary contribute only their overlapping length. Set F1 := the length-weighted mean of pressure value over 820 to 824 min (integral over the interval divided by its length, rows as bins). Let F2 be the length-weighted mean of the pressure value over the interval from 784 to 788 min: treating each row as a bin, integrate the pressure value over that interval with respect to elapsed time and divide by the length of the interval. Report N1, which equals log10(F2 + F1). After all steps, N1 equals 2.67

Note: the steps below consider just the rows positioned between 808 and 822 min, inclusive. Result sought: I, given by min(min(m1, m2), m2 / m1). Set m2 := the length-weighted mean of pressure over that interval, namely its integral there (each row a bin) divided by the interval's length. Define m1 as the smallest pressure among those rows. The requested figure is 1.03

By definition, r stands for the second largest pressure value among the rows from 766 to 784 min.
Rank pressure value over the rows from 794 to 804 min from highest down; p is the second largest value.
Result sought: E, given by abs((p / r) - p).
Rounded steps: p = 241.9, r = 241.2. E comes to 241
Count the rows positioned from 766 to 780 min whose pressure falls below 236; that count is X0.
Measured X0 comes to 5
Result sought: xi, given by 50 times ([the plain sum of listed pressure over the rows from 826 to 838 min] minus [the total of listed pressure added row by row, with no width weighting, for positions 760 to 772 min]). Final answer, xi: 3510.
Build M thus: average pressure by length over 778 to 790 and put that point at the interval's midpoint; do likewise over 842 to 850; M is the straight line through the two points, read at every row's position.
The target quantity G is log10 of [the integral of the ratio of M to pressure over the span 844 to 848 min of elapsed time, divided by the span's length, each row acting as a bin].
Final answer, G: 0.00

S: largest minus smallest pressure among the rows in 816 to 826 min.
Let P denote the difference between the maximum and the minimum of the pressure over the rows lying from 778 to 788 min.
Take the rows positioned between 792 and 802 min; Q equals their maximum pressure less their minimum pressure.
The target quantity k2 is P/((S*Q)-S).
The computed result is 0.047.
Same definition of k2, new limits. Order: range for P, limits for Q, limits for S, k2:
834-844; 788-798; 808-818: 0.089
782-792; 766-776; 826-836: 0.057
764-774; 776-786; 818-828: 0.021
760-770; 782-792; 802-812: 0.037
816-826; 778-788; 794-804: 0.076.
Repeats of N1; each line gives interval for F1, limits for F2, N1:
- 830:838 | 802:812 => 2.68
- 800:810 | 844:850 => 2.69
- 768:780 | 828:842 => 2.68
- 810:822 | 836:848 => 2.68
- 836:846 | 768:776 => 2.69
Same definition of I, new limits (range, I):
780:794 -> 1.02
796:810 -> 1.06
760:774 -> 1.02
